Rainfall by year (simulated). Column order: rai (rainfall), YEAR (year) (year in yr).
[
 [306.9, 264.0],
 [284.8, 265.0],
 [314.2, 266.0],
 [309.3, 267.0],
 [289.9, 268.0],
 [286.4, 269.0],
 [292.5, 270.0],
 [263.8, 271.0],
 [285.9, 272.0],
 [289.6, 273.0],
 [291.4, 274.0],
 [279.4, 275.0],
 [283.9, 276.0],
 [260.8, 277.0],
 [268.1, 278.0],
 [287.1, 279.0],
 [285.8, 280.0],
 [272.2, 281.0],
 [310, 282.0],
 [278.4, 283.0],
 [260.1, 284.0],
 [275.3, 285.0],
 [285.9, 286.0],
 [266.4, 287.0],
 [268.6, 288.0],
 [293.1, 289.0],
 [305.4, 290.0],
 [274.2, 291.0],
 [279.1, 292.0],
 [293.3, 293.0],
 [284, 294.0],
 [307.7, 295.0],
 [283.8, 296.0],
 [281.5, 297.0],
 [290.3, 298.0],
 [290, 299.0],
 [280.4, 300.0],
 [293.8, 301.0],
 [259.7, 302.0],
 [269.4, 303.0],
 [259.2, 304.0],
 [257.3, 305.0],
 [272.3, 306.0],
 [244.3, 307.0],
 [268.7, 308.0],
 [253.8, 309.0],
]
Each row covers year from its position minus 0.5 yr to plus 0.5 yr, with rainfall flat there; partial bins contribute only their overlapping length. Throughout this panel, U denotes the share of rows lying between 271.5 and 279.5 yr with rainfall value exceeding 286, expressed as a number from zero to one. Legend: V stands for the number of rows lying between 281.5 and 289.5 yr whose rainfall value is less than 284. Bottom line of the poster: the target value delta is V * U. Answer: 1.9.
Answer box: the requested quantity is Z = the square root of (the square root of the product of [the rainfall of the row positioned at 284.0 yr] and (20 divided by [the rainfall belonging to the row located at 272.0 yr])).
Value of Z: 2.07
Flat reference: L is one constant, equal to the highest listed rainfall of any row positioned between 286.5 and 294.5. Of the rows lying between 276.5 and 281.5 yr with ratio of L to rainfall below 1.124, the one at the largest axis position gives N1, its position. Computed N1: 281.0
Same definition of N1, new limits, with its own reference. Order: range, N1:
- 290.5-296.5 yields 296.0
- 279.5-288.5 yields 286.0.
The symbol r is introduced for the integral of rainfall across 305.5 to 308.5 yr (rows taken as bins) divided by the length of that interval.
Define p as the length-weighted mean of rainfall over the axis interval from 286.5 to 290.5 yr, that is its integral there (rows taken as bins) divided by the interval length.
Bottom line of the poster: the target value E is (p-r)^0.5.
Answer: 4.6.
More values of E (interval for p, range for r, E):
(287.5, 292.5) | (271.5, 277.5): 1.5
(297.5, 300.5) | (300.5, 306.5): 4.3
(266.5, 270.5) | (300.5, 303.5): 4.5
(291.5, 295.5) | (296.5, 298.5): 2.3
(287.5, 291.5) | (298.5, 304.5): 3.1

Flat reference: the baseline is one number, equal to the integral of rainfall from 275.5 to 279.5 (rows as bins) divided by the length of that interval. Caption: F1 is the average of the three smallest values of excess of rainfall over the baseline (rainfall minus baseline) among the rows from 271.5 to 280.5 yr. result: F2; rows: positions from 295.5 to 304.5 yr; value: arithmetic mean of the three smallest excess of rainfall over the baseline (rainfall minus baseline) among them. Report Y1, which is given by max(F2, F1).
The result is -6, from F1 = -6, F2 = -12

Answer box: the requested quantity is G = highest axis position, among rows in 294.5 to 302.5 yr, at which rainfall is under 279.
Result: 302.0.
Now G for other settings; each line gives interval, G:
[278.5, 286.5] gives 285.0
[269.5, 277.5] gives 277.0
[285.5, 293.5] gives 291.0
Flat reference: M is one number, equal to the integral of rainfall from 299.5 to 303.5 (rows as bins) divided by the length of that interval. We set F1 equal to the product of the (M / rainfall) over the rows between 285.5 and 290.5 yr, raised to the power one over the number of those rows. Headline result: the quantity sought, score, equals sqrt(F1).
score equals 0.99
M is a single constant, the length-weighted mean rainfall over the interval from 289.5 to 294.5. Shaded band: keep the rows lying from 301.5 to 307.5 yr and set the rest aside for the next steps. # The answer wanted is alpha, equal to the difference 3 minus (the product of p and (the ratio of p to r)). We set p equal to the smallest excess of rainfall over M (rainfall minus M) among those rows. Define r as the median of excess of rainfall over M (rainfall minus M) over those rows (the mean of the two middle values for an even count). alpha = 69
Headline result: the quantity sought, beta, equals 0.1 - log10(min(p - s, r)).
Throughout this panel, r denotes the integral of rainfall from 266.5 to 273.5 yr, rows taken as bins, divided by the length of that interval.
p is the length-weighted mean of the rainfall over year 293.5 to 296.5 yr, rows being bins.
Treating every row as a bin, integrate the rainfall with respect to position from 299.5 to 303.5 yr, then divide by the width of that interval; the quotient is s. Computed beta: -1.10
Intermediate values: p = 292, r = 288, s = 276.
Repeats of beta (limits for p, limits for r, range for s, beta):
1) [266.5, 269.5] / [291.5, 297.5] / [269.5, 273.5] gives -0.99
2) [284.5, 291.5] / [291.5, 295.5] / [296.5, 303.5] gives 0.37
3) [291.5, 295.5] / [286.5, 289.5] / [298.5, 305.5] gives -1.16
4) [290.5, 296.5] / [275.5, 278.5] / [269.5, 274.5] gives -0.28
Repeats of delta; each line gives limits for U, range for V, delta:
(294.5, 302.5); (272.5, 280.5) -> 2.0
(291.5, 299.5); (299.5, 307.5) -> 3.5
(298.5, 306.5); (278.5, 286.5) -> 1.0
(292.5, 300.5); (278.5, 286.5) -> 2.0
